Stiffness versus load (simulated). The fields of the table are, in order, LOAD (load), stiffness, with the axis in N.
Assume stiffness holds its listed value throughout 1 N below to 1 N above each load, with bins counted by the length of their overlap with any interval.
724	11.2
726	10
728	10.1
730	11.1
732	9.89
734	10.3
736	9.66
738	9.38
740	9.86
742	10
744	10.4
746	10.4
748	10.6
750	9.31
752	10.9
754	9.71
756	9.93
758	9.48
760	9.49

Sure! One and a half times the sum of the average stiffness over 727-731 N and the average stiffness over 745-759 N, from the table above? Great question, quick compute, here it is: 30.97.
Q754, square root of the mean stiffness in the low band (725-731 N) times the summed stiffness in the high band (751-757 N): 17.8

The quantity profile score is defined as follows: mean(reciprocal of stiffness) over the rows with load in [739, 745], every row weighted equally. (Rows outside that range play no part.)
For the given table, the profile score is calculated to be 0.099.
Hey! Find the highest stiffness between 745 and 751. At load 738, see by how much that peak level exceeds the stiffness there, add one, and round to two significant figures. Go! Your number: 2.2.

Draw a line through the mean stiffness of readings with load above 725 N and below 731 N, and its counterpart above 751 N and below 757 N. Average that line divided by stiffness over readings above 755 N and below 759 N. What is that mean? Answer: 1.05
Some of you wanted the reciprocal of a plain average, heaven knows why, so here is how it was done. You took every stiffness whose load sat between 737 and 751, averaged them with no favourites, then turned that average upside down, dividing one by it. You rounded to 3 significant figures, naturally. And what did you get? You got 0.100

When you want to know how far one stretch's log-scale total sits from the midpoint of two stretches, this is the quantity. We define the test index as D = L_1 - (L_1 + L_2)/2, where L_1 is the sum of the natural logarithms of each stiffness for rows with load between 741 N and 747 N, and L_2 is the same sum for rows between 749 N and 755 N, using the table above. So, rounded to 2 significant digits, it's 0.047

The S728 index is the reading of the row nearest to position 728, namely 10.1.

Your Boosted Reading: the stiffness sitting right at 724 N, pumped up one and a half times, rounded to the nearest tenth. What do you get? 16.8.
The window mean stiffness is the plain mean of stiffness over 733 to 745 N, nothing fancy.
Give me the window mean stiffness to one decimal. 9.9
